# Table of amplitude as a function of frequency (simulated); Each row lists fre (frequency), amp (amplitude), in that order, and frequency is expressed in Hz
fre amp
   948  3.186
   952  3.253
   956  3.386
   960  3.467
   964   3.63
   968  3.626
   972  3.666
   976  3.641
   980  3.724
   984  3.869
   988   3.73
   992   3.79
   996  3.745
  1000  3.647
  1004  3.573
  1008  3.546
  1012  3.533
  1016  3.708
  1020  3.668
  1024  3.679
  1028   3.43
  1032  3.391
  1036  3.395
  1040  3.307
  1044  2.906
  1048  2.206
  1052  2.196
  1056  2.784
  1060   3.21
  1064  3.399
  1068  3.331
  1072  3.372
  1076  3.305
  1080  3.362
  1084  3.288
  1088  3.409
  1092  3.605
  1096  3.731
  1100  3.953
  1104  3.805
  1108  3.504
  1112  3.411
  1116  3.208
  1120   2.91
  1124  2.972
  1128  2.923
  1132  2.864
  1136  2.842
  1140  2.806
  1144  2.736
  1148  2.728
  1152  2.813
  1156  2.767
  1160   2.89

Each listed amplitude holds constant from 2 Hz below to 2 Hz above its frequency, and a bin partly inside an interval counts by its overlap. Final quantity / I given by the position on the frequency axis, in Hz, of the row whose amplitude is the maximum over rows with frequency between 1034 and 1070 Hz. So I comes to 1064 Hz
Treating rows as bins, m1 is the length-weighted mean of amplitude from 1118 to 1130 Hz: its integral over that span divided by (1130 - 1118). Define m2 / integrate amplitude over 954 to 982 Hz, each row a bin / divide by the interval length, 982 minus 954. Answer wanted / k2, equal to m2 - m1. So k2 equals 0.7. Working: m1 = 2.9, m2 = 3.59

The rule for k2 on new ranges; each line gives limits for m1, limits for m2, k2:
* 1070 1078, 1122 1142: -0.5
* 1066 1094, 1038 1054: -0.7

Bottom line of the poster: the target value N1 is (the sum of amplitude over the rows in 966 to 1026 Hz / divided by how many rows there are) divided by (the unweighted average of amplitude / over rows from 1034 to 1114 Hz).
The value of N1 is 1.12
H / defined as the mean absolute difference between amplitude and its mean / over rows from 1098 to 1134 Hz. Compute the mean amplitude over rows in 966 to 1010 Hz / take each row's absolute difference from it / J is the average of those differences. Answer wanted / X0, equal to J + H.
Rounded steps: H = 0.34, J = 0.08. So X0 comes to 0.42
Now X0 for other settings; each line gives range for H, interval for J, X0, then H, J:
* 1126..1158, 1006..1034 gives 0.15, 0.05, 0.10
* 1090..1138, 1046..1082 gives 0.77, 0.36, 0.42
